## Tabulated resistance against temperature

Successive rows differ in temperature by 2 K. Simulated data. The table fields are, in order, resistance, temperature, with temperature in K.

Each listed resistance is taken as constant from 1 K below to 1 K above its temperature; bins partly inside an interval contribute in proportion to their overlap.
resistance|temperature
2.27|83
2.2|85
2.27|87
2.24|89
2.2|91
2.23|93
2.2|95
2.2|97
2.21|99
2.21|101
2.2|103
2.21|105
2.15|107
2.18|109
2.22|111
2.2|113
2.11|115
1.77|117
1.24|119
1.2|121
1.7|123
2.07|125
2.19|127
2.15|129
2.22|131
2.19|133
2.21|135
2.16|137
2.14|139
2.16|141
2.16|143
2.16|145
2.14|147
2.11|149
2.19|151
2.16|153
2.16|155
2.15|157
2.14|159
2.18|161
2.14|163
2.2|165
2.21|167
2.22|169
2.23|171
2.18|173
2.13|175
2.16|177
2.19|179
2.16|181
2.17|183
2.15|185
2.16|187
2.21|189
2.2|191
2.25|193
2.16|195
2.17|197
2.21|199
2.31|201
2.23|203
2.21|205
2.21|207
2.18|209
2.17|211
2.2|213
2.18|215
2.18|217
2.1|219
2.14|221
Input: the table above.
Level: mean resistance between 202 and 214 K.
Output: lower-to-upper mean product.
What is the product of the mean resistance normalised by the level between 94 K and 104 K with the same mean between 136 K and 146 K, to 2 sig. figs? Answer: 0.98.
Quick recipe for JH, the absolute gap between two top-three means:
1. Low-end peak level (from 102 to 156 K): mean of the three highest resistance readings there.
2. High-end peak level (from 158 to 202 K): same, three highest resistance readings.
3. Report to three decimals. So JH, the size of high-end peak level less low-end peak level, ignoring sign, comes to 0.047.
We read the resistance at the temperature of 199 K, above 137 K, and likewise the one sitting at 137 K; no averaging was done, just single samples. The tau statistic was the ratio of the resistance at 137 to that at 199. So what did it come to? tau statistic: 0.98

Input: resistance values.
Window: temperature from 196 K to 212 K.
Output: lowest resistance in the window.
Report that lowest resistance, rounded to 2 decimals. 2.17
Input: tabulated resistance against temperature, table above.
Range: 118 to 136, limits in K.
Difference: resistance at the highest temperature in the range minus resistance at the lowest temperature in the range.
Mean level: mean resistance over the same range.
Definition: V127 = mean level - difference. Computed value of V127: 0.94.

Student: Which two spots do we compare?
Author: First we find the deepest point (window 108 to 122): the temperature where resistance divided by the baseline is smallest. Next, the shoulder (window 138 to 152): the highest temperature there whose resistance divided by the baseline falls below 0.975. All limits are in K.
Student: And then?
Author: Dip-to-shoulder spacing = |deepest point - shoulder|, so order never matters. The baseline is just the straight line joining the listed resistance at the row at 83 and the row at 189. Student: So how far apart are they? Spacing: 28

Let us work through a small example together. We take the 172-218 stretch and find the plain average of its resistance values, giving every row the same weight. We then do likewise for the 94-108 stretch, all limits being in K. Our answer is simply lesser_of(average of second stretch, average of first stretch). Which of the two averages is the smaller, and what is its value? 2.19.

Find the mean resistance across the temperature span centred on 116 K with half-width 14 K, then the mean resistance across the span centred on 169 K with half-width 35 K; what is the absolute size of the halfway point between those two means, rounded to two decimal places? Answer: 2.07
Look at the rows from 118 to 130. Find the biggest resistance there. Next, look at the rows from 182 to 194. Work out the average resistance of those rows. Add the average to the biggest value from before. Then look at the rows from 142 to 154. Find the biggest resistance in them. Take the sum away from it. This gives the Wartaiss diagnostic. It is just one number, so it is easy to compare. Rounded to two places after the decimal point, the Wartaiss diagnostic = -2.19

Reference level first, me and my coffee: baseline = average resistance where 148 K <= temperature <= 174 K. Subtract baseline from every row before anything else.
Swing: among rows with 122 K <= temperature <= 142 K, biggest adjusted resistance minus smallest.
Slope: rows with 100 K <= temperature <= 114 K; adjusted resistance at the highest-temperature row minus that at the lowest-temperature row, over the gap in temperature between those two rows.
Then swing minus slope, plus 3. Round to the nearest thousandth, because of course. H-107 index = 3.521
